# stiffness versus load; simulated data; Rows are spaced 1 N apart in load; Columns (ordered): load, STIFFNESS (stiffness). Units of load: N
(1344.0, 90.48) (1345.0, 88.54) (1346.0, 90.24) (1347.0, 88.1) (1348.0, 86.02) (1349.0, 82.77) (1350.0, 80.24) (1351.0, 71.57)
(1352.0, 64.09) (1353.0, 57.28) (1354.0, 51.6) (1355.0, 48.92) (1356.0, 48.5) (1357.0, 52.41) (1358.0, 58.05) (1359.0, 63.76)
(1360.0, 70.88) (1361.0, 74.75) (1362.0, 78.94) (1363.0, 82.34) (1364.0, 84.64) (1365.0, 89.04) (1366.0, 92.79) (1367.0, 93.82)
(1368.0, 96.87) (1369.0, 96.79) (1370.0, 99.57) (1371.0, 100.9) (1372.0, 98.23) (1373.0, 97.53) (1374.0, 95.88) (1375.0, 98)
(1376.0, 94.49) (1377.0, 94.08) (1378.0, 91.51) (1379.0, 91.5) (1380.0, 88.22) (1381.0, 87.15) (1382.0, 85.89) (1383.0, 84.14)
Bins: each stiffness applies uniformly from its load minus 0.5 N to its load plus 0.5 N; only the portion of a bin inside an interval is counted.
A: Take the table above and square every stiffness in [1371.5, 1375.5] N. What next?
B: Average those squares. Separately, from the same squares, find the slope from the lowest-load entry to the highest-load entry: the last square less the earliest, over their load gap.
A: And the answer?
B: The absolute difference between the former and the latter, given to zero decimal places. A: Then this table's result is 9505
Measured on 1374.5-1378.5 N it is 9349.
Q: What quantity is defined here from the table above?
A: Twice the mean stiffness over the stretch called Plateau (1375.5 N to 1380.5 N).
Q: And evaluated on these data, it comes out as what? 184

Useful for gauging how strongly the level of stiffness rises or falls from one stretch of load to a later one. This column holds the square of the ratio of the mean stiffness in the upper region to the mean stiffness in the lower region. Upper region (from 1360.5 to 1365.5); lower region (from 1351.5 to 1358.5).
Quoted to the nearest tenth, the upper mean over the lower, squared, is 2.3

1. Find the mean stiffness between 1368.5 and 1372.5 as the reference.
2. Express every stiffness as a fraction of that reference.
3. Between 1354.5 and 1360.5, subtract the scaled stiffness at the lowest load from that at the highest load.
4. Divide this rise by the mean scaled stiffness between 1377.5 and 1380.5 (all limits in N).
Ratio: 0.24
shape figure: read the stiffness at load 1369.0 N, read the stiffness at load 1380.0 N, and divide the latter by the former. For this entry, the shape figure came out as 0.91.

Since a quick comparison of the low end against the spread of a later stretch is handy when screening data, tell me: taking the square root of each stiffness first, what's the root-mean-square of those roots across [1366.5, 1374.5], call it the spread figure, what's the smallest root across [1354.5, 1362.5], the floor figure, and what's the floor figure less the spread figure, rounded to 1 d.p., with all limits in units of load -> -2.9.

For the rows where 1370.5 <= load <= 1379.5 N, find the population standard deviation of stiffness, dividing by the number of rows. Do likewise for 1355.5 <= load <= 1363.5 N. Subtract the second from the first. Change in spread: -9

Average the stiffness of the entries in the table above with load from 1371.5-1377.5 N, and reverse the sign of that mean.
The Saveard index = -96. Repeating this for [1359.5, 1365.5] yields -80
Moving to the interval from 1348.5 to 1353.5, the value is -71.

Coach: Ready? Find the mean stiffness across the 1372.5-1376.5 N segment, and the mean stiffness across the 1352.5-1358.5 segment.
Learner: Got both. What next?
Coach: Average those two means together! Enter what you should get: 75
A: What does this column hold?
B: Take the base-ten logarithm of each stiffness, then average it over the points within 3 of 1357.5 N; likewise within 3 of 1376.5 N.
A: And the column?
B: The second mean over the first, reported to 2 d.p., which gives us 1.13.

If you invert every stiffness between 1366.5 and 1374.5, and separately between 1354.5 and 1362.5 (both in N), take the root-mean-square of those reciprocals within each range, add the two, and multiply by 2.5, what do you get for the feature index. 0.068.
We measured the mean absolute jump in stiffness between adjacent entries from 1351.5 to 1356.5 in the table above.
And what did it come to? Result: 3.9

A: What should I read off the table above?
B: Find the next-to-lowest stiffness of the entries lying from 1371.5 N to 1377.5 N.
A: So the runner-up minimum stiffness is 94.49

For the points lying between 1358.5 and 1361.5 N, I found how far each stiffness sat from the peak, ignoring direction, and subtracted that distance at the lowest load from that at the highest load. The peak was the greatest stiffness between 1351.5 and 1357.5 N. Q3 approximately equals 10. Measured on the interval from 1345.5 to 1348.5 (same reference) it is -4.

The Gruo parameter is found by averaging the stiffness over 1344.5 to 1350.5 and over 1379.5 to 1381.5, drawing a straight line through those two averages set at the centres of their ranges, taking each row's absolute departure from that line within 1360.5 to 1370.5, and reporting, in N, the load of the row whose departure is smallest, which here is 1365.0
